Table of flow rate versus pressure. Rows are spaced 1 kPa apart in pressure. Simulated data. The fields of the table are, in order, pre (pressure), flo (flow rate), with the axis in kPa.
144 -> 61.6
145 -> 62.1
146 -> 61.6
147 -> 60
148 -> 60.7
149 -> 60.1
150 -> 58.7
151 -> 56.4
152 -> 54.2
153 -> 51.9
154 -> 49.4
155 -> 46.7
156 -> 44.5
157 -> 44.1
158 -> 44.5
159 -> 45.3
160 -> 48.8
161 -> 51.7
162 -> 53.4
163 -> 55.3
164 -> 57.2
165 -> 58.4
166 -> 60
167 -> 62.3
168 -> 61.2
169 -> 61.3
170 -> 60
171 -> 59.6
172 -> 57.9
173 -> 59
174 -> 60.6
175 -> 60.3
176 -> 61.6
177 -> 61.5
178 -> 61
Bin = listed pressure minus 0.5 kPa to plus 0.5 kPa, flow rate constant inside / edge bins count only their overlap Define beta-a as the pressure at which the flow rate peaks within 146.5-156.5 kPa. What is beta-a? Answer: 148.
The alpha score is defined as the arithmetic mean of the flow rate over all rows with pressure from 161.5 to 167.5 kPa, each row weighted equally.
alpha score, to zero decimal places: 58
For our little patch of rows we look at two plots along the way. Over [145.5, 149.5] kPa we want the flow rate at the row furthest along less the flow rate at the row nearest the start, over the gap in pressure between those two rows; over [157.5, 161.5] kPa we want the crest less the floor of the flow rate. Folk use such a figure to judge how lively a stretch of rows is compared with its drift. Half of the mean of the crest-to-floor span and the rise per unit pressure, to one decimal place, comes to 1.7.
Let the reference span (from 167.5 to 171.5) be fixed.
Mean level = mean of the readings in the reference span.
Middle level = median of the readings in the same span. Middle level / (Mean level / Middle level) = 60.7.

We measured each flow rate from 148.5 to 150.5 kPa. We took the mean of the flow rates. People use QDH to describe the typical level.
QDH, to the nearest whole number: 59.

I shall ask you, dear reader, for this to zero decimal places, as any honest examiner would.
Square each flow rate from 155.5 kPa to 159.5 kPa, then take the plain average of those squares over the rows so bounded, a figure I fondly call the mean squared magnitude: 1989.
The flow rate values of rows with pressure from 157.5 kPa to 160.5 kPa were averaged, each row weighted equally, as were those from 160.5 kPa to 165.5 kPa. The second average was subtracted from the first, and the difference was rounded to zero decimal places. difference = -9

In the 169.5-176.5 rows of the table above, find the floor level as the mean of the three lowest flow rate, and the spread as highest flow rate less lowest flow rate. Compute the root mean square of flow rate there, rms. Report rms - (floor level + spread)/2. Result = 28.6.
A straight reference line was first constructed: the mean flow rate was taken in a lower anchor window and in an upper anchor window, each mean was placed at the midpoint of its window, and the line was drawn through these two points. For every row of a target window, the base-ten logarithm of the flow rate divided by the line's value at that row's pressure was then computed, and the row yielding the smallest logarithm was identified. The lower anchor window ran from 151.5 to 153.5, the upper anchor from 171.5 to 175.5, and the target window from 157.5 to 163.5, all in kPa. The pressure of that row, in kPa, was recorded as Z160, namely 158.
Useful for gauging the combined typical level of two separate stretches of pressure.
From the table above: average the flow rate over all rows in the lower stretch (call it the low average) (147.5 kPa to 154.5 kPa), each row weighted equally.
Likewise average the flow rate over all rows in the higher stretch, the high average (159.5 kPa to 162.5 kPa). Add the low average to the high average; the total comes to 107.2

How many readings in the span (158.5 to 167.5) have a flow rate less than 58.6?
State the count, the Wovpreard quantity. 7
